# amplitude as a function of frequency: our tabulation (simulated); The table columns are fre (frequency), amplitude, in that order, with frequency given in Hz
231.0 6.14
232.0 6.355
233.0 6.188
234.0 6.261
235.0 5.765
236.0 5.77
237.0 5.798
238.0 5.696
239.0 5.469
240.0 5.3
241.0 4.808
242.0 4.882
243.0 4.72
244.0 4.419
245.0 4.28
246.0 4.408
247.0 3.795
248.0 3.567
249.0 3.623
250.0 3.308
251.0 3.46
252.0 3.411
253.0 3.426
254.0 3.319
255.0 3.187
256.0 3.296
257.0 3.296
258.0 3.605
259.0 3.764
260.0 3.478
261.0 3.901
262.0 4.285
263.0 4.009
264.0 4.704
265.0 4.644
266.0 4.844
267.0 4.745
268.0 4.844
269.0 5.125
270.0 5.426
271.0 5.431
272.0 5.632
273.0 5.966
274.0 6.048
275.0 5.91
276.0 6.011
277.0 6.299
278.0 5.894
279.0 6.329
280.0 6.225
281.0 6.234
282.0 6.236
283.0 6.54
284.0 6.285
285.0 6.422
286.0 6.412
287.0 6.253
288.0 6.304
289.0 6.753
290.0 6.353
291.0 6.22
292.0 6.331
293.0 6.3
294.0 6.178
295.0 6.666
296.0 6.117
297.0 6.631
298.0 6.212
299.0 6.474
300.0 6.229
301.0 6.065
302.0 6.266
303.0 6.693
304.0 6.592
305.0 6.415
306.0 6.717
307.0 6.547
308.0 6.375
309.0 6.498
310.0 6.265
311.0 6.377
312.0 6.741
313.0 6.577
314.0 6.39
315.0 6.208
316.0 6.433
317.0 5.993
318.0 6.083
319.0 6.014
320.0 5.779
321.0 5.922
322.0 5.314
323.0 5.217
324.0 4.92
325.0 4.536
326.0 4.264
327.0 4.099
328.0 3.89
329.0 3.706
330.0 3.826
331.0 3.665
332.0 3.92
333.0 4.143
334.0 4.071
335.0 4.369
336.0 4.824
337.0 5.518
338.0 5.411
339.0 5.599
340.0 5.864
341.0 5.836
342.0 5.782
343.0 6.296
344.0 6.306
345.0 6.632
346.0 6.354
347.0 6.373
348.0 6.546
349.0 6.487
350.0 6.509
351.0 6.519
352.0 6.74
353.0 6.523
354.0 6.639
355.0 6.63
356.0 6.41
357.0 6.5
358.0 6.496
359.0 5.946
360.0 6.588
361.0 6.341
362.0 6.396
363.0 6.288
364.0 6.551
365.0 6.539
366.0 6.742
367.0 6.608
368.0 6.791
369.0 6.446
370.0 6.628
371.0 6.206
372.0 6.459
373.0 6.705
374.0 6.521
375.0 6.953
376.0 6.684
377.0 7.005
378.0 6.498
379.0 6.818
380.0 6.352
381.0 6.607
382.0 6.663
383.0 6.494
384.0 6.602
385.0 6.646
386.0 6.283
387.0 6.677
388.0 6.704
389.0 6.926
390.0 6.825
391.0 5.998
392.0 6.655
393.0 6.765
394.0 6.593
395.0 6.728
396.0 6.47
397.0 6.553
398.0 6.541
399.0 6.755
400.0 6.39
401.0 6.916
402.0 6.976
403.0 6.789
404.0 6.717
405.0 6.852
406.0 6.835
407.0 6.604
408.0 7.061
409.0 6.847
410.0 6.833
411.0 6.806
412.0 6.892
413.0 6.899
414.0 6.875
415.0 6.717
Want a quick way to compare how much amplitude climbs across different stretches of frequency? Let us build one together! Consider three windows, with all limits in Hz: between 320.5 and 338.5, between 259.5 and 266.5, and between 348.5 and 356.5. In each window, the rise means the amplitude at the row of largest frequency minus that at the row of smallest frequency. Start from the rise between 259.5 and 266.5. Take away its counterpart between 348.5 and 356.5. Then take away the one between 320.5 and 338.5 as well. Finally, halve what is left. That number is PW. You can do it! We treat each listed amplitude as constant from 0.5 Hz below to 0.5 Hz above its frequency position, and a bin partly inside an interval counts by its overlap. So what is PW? 1.0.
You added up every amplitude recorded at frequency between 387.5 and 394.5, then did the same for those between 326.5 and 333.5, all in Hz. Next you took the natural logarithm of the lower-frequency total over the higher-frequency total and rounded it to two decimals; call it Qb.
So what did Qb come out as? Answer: -0.53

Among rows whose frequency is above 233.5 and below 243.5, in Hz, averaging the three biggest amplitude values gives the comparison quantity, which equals 5.9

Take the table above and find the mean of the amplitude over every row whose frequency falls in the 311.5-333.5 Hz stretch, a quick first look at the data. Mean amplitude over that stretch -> 5.2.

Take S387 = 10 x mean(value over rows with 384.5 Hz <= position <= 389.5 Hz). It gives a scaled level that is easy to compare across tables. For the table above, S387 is 66.5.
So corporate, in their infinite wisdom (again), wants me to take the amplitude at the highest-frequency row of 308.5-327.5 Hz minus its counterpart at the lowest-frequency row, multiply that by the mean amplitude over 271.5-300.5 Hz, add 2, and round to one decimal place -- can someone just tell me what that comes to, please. -13.0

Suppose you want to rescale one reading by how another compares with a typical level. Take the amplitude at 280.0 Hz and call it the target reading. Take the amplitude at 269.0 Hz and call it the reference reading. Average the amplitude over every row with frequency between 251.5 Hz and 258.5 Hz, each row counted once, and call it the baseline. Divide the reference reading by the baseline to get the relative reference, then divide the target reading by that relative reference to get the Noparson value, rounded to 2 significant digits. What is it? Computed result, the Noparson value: 4.1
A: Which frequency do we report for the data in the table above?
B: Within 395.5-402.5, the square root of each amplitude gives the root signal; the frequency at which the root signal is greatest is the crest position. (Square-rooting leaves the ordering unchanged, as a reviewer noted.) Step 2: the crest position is 402.0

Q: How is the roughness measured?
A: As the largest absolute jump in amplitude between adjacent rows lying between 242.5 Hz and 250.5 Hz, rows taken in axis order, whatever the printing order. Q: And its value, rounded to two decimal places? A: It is 0.61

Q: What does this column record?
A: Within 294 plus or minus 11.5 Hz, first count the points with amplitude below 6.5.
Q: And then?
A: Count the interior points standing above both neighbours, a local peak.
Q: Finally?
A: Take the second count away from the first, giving 10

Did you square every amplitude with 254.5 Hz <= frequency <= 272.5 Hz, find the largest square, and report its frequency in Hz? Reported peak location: 272.0 Hz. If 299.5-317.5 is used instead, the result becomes 312.0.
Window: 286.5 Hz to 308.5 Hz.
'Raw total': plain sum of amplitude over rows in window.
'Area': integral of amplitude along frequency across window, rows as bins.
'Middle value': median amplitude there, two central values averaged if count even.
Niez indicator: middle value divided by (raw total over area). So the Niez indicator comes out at 6.3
